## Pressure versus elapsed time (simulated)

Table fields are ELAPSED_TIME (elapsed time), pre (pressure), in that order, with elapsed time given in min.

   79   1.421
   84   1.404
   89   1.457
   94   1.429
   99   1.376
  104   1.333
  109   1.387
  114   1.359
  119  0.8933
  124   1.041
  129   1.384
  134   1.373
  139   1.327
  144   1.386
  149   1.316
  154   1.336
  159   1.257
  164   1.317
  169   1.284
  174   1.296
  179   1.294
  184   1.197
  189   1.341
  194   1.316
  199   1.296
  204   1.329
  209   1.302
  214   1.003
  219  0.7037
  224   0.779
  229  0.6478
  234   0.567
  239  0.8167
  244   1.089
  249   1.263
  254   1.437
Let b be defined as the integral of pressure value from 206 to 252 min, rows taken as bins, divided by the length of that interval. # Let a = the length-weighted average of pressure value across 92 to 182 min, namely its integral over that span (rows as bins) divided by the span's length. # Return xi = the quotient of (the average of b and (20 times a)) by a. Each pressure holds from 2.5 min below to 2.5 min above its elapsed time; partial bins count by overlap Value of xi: 10.4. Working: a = 1.30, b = 0.92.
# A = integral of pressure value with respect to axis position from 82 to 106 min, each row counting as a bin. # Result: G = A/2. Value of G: 17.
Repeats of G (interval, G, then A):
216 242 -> 9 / 19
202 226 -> 12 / 25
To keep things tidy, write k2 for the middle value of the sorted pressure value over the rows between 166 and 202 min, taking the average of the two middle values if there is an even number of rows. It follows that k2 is 1.30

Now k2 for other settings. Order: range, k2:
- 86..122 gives 1.38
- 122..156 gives 1.34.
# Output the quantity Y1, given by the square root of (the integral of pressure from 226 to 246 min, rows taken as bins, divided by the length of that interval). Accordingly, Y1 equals 0.88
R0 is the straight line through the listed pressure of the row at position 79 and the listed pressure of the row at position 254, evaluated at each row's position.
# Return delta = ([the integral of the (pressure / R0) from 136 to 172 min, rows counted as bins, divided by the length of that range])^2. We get 0.852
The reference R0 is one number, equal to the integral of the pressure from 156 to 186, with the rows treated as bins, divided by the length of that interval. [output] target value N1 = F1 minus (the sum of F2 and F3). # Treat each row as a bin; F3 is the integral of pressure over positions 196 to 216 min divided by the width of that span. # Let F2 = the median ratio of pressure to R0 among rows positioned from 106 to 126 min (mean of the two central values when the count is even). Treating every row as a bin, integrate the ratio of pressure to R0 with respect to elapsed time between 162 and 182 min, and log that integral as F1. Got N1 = 18.1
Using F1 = 20.3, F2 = 0.94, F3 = 1.24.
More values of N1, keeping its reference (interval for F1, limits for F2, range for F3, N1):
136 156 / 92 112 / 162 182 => 18.7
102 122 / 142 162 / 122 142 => 17.0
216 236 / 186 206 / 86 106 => 8.3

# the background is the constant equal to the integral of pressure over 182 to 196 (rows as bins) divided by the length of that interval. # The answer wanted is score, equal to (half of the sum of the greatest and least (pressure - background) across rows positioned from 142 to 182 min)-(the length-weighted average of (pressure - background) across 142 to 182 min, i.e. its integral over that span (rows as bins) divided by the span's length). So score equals 0.01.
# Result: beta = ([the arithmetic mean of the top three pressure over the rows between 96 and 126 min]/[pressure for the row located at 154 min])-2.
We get -0.97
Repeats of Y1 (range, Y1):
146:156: 1.15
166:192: 1.13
